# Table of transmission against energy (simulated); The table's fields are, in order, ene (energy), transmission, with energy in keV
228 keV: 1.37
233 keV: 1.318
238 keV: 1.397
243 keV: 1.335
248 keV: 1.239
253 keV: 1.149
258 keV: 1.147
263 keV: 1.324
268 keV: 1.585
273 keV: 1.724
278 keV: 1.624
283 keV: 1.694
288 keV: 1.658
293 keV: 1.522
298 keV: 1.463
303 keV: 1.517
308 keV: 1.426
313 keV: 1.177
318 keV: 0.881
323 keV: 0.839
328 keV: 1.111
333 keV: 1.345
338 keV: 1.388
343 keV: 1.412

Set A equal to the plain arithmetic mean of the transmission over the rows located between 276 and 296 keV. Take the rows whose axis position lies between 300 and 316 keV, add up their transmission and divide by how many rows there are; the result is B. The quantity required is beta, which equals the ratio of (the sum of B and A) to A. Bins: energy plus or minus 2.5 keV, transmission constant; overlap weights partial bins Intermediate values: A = 1.6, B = 1.37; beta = 1.85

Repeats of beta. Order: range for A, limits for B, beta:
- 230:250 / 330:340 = 2.03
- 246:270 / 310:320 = 1.80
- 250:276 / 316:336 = 1.75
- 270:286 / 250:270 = 1.77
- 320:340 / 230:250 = 2.13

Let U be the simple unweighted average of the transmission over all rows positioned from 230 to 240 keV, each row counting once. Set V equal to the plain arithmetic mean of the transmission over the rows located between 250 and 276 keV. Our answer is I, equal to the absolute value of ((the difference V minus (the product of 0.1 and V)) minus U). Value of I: 0.110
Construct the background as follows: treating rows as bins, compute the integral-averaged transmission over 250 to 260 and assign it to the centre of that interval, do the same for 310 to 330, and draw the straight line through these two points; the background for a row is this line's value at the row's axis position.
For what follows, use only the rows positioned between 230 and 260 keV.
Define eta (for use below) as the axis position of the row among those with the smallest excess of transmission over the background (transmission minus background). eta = 253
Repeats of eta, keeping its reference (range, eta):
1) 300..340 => 323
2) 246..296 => 253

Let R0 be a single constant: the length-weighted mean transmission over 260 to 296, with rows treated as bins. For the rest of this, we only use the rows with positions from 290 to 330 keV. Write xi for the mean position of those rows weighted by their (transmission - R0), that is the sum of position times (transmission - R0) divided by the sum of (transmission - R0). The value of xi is 318.0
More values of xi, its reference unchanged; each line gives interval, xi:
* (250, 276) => 254.9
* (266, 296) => 277.0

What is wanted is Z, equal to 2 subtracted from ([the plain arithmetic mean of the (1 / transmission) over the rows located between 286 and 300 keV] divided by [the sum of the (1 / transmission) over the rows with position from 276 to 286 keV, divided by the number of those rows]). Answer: -0.93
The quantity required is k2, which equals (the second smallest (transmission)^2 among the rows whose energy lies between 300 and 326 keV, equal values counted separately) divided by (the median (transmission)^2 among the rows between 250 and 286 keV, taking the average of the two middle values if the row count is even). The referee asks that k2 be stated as 0.3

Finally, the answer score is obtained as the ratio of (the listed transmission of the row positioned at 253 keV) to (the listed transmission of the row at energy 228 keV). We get 0.84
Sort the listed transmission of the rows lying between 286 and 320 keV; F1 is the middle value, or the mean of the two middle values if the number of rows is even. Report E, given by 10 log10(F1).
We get 1.7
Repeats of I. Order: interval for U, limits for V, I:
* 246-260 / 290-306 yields 0.172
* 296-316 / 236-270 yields 0.216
